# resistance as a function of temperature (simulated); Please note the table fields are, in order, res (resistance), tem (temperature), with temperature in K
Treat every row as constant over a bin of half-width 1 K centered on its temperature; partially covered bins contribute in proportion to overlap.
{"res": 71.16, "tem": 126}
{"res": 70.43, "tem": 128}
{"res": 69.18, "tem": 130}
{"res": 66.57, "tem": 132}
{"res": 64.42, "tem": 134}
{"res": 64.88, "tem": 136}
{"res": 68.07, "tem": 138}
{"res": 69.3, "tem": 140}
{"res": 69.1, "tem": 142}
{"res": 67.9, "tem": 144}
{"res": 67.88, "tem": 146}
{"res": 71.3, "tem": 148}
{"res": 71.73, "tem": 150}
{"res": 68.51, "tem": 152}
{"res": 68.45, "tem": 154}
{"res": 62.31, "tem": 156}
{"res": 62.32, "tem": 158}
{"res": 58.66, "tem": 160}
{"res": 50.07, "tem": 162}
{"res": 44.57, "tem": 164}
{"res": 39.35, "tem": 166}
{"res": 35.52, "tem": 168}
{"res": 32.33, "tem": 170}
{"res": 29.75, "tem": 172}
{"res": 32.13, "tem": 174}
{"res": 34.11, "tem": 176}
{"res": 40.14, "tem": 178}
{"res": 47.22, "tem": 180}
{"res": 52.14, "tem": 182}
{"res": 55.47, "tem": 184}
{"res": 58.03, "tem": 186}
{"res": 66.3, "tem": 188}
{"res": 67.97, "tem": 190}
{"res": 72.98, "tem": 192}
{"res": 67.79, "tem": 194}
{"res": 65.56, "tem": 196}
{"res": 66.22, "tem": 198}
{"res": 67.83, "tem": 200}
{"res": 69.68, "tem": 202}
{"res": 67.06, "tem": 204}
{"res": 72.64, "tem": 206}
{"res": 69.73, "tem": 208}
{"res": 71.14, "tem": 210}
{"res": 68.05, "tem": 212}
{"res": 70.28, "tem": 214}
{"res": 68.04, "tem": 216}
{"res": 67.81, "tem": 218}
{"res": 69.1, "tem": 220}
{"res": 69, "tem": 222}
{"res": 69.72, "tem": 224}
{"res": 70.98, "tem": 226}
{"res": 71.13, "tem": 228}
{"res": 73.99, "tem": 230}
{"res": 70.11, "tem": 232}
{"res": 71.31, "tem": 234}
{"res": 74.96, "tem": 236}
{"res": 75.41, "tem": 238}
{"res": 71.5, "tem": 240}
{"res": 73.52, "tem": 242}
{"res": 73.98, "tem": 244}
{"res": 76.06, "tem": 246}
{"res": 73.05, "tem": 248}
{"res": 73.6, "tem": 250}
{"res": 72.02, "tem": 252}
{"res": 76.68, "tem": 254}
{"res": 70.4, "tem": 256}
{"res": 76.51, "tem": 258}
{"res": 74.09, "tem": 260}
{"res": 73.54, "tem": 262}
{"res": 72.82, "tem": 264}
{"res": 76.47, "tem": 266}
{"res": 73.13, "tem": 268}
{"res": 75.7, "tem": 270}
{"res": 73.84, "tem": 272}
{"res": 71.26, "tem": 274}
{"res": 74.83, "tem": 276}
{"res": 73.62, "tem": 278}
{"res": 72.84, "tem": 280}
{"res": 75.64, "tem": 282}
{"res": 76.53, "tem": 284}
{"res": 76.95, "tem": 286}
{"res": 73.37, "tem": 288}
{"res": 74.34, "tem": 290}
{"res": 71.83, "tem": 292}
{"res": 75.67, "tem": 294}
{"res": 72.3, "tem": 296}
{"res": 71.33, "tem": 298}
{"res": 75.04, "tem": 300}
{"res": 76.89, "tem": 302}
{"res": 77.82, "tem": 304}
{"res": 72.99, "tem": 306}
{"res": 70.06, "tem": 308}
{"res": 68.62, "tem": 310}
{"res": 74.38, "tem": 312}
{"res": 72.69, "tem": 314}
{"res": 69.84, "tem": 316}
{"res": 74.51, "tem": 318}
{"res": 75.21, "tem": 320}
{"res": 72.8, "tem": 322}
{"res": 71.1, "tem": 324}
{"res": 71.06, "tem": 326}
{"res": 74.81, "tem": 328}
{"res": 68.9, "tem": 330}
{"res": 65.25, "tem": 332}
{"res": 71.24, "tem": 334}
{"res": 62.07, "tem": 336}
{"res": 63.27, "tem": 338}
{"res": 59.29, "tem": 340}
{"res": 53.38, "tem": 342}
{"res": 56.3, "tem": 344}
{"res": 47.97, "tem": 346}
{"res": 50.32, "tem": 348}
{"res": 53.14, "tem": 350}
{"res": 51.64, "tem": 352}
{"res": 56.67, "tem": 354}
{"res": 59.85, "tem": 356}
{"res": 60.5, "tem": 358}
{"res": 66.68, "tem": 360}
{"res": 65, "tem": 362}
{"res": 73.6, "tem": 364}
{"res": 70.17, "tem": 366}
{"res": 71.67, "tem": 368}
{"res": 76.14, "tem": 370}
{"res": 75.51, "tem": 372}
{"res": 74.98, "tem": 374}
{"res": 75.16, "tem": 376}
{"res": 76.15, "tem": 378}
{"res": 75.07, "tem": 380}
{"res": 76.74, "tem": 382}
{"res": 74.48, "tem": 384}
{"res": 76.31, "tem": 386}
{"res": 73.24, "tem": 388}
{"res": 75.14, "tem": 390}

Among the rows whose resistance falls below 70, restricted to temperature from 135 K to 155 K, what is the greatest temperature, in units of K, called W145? 154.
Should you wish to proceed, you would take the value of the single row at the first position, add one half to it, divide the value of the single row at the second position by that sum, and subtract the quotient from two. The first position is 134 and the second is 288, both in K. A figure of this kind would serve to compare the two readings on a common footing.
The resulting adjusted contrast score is 0.87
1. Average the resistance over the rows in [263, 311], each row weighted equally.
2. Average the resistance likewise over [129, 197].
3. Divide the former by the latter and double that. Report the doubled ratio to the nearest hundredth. 2.56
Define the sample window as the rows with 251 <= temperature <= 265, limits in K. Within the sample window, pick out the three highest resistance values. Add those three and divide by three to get 75.8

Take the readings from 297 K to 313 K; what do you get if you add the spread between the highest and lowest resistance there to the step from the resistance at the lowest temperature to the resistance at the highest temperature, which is 12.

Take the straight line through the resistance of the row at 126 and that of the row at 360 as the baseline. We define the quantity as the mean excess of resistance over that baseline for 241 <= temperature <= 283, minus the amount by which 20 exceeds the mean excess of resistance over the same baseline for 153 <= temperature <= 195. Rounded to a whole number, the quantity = -34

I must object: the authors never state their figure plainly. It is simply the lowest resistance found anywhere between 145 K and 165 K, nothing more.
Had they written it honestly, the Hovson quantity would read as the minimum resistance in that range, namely 44.57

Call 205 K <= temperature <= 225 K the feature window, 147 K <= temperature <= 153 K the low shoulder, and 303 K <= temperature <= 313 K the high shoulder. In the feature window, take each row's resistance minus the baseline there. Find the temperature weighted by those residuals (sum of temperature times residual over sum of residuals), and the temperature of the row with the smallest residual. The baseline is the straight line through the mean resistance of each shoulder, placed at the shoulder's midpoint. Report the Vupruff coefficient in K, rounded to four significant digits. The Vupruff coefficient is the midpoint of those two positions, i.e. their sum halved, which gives 217.8 K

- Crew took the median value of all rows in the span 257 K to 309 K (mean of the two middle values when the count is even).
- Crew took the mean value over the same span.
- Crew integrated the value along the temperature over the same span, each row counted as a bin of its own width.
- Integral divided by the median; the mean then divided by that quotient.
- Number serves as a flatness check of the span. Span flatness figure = 1.42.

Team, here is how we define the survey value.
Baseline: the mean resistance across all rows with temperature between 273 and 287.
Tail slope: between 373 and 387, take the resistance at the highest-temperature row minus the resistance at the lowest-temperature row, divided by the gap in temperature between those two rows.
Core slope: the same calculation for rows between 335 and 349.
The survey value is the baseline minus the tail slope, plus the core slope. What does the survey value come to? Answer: 73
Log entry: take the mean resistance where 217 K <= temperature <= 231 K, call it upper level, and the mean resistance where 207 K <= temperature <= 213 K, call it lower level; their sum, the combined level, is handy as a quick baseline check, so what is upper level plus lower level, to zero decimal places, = 140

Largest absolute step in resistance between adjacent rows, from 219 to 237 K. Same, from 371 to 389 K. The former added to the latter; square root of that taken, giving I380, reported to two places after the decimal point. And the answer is 2.64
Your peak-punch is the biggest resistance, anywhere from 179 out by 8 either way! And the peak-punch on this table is 58.03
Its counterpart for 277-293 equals 76.95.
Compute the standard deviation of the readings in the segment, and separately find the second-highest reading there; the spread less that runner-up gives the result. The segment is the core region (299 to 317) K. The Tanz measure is -74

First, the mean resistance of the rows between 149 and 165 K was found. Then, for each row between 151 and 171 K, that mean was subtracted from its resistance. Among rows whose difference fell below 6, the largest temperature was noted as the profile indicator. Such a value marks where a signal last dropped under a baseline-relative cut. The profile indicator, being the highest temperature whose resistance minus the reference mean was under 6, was 170 K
